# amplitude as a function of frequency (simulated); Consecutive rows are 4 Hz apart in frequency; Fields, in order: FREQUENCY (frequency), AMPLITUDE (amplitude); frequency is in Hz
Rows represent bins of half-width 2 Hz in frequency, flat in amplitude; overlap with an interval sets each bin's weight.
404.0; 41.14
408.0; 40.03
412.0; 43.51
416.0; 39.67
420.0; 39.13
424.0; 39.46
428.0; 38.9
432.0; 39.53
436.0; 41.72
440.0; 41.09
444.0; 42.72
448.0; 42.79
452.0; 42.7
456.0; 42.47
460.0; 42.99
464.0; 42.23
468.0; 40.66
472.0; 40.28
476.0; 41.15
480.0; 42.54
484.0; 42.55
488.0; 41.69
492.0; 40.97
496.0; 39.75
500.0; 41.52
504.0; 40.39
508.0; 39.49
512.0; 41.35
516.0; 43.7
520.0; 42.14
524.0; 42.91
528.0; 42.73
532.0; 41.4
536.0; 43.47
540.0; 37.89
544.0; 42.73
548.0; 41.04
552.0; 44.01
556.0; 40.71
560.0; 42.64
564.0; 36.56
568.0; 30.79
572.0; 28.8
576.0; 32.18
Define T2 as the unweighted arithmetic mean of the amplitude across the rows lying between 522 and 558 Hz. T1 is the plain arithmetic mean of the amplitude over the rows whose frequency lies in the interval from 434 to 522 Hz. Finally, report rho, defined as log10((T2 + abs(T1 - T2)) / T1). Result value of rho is 0.004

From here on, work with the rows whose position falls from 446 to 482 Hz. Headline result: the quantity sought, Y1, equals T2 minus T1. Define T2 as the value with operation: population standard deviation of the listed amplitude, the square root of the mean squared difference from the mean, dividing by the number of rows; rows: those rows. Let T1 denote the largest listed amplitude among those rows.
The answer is -42.0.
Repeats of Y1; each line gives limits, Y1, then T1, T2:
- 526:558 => -42.2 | 44.01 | 1.82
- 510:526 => -42.8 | 43.7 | 0.87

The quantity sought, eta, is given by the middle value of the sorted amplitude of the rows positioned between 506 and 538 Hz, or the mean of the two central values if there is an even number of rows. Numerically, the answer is 42.4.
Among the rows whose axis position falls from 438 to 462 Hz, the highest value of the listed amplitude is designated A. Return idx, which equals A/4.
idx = 10.7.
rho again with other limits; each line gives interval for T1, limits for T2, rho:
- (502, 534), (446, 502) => 0.000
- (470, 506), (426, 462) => 0.009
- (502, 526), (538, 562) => 0.000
